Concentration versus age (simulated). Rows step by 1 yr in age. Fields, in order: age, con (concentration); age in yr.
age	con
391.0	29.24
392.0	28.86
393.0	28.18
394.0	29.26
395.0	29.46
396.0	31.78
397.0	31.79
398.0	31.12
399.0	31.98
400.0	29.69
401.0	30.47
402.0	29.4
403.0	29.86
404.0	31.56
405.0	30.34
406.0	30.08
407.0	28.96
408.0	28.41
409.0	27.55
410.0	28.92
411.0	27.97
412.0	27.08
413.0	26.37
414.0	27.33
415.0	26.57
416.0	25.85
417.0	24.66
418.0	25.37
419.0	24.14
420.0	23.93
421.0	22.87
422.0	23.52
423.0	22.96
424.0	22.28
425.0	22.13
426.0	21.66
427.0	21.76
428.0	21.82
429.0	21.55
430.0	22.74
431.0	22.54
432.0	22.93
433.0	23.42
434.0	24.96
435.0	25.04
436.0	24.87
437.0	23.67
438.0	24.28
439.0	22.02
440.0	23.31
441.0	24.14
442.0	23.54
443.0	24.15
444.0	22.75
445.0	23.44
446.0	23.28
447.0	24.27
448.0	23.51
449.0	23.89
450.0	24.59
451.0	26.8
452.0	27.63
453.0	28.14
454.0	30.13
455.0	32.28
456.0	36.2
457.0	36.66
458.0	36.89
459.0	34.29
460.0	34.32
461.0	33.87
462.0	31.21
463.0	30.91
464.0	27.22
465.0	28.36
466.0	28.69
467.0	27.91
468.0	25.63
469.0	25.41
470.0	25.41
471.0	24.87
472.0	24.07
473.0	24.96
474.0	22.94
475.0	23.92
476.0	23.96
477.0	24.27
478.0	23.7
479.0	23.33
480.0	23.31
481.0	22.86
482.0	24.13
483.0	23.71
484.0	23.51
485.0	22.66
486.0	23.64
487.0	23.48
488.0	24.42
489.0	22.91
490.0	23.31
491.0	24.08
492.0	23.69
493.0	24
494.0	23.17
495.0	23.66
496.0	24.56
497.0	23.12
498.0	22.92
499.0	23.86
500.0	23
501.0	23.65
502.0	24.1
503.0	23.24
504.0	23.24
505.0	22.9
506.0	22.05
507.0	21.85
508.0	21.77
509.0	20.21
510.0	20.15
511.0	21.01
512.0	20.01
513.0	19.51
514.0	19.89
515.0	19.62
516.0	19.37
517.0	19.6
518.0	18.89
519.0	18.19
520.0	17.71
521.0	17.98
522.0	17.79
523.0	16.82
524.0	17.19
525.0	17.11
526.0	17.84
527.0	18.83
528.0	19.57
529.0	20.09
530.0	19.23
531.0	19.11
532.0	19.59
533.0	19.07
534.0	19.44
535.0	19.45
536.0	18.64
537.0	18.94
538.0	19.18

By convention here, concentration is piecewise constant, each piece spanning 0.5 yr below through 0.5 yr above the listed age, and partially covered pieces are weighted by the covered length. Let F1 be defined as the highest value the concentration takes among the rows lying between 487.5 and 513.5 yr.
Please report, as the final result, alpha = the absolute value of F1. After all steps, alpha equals 25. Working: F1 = 24.56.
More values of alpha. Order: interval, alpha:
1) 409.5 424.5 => 29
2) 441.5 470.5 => 37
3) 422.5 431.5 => 23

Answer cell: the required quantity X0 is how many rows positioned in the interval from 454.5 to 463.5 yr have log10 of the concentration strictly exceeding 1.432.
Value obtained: 9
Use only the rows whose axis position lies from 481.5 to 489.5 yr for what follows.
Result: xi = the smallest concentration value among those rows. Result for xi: 22.66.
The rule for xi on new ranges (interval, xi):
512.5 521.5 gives 17.71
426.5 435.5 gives 21.55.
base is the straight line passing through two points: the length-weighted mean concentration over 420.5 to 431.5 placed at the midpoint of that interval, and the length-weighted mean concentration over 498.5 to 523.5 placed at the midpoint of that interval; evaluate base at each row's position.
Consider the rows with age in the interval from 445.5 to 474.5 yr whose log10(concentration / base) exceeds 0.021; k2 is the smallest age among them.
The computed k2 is 446.0 yr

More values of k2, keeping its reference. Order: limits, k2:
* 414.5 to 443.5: 415.0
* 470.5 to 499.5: 471.0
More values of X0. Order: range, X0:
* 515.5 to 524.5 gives 0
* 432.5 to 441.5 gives 0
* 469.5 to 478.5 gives 0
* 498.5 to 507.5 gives 0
